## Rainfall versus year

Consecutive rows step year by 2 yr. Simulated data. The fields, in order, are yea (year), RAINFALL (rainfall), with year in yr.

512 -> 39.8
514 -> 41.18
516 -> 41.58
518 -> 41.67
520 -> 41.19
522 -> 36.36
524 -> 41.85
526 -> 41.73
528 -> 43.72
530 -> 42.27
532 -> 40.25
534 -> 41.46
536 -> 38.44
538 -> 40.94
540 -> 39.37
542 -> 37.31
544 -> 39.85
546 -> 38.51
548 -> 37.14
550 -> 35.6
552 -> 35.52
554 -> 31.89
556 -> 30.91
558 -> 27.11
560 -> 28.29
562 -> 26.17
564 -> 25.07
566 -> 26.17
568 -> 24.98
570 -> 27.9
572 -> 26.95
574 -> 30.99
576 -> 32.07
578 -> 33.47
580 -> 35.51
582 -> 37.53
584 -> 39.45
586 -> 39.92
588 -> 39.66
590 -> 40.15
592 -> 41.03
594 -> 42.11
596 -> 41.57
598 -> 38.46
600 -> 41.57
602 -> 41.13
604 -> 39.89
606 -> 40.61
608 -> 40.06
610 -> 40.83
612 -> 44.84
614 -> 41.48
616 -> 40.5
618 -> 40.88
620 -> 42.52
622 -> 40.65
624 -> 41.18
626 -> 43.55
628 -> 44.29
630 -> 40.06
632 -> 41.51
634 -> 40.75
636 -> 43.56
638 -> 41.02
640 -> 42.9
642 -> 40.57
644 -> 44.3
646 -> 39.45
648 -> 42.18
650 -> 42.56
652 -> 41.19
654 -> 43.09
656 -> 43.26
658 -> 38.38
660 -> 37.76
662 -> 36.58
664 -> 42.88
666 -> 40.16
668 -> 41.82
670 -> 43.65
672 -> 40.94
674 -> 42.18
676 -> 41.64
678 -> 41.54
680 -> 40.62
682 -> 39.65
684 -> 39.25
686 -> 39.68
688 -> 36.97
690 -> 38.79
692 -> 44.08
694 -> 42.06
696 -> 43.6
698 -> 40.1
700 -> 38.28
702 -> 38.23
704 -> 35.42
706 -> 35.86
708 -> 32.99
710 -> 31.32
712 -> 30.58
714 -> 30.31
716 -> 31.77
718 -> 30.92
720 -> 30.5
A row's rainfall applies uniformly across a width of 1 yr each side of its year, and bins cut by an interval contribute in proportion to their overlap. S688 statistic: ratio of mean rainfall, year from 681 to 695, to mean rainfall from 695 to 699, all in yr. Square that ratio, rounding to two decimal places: 0.92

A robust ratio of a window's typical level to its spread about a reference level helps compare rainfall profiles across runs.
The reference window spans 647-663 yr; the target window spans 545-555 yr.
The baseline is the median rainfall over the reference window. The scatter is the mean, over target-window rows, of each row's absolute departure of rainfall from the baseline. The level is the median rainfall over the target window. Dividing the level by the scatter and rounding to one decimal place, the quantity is 6.0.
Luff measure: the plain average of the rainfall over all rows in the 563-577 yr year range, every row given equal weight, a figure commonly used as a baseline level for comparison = 27.7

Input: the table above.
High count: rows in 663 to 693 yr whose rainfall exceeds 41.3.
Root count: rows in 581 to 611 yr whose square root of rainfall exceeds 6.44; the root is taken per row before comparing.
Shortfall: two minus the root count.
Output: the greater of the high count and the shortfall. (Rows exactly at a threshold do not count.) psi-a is 7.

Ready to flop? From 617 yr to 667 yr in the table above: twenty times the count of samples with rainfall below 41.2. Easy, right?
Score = 260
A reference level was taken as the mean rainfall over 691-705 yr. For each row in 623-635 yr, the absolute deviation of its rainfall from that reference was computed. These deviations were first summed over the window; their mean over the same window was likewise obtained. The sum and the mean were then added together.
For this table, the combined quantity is 12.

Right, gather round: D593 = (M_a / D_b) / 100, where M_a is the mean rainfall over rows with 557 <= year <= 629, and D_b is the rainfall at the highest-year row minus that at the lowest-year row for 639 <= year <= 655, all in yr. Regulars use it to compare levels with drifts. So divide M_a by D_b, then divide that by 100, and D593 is 1.9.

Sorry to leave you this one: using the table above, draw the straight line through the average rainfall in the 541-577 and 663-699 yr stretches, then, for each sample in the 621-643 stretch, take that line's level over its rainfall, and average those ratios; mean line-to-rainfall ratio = 0.889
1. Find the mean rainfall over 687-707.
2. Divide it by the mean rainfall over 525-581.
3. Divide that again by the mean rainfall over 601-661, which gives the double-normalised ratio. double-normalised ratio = 0.0277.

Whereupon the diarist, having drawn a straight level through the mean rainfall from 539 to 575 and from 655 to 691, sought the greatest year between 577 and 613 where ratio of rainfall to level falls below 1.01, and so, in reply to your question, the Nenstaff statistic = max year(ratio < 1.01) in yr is 578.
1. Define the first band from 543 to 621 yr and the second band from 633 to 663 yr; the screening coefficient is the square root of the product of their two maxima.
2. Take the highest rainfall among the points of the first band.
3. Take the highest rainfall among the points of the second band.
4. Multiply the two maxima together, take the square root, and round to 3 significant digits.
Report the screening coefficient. 44.6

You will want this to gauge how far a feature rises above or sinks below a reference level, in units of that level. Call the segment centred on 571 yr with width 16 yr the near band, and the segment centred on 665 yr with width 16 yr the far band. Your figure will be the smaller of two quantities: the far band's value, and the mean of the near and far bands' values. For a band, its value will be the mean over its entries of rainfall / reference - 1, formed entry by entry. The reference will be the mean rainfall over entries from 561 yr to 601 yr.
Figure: -0.01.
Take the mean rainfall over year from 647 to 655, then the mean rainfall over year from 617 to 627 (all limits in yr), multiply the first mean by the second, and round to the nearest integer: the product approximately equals 1764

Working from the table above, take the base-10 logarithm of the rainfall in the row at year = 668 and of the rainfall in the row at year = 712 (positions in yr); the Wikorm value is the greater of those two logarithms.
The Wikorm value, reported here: 1.62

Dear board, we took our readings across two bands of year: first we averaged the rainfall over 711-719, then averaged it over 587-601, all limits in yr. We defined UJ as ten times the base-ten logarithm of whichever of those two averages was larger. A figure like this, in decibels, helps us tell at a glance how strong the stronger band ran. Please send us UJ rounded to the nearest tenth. 16.1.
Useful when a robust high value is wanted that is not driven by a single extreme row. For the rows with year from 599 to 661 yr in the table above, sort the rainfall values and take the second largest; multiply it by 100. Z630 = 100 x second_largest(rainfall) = 4430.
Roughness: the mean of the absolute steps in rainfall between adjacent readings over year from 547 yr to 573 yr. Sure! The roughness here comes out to 1.72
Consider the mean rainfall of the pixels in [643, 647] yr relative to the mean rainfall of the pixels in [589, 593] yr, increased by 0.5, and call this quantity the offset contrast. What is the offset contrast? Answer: 1.53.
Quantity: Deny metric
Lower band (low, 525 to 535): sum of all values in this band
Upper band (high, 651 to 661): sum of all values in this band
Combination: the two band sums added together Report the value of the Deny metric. 413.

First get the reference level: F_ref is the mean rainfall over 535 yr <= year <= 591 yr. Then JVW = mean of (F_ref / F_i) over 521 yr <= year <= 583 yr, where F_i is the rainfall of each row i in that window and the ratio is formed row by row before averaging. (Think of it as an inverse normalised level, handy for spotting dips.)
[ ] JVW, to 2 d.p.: 1.00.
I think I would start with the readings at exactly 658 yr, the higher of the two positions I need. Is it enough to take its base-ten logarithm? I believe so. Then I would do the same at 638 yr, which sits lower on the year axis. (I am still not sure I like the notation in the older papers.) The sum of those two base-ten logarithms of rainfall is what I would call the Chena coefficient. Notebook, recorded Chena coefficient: 3.20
